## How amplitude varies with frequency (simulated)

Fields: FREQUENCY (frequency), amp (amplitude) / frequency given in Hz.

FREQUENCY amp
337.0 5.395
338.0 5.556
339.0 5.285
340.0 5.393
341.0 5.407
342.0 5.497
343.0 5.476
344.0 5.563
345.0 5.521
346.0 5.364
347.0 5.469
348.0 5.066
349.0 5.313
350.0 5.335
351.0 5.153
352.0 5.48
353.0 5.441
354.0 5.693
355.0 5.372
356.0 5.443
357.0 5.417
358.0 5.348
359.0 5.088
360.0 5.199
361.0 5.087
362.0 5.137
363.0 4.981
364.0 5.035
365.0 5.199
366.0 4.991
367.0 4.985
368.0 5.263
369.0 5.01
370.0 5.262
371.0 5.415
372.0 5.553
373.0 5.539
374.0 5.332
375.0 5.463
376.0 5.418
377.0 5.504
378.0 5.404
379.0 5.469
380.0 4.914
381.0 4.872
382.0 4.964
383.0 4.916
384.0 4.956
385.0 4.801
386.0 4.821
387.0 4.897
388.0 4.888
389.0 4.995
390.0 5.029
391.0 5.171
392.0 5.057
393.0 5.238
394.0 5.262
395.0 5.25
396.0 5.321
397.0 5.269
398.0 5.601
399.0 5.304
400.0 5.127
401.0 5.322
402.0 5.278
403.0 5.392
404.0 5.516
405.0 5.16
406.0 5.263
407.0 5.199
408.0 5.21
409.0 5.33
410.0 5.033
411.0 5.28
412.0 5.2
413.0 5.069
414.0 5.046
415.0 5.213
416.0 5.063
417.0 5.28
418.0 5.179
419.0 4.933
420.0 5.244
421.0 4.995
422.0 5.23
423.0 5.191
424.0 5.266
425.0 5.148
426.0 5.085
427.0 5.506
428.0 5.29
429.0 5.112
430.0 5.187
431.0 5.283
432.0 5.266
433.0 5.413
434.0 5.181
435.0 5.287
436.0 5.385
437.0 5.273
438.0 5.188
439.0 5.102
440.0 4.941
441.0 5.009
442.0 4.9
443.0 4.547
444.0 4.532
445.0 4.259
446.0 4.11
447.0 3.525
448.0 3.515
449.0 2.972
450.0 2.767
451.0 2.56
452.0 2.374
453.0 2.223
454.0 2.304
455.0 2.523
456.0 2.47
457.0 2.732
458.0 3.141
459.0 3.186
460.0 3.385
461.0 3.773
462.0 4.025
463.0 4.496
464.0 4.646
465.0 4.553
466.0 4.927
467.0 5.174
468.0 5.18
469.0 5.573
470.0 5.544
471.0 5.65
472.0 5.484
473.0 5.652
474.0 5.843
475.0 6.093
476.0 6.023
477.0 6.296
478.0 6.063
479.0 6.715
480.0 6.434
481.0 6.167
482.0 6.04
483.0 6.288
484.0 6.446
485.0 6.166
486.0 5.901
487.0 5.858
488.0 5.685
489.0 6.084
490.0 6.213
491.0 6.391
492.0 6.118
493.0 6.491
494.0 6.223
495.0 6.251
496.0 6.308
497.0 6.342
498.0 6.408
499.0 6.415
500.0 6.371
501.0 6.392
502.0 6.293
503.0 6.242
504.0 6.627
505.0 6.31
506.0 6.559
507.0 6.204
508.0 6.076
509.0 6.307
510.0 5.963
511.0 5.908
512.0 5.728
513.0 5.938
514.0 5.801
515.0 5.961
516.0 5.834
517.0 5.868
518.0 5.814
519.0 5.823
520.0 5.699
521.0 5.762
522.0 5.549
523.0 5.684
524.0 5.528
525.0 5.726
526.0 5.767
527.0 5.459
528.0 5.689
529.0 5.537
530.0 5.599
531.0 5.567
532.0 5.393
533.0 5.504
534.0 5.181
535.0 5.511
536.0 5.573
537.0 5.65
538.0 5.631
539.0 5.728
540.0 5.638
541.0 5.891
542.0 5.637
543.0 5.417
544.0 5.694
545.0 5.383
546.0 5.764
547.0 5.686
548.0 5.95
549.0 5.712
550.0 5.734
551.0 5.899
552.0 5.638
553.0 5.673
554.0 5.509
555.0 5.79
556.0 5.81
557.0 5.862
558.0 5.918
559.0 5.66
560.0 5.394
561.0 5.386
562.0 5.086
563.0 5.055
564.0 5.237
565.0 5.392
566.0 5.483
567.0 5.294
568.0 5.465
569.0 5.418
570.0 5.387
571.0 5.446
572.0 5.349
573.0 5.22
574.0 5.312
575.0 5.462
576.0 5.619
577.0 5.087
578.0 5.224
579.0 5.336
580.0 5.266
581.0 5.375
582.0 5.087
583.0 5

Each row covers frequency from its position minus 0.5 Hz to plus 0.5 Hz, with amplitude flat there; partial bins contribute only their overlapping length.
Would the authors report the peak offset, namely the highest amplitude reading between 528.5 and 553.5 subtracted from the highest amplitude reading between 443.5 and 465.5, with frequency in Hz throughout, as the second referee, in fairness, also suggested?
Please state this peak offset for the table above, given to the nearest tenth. -1.3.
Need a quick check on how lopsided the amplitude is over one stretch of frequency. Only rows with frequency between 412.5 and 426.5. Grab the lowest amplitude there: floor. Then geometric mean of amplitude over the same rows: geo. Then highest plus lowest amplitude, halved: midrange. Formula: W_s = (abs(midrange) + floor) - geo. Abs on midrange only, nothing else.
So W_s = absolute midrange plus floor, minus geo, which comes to 4.90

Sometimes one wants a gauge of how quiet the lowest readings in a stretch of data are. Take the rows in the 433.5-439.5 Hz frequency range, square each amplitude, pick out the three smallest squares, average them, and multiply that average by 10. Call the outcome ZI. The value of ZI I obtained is 266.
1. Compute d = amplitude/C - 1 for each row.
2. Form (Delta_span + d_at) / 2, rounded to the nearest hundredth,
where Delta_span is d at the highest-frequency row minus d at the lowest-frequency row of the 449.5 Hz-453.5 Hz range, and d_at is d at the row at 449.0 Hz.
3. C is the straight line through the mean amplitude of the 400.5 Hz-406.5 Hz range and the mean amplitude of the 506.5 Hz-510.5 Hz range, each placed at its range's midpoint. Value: -0.29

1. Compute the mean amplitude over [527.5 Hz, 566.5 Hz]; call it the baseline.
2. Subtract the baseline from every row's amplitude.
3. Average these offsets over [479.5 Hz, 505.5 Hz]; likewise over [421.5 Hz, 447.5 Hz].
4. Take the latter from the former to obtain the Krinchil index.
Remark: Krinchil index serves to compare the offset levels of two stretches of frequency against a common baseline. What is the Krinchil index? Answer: 1.2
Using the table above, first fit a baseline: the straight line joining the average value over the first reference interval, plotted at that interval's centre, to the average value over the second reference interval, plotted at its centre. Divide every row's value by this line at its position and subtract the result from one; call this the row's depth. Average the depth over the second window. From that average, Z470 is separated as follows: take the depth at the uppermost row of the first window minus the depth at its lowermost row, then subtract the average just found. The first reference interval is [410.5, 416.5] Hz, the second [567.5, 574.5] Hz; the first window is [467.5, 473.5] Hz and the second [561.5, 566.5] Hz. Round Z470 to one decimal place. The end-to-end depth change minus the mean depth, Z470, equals -0.1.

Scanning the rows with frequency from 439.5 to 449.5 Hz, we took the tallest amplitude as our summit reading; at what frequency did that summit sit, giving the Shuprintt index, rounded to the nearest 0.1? 441.0 Hz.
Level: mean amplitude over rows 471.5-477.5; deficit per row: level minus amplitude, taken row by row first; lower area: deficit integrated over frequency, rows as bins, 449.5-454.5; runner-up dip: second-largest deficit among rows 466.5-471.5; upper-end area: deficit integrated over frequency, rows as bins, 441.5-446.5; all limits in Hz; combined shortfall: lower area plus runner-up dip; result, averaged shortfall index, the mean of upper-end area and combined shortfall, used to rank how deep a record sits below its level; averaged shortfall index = 12.6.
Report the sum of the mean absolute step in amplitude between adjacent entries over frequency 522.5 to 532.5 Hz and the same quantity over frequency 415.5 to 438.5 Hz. 0.307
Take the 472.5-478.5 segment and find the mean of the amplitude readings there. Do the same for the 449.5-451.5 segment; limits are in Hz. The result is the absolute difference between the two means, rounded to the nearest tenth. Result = 3.3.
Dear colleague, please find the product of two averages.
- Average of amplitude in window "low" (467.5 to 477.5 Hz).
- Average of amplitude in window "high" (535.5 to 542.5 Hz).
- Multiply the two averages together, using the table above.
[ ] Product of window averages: 33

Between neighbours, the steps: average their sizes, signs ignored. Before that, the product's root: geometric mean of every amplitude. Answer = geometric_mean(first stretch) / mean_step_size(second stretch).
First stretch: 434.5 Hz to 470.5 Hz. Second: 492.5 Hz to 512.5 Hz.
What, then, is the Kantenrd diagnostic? 25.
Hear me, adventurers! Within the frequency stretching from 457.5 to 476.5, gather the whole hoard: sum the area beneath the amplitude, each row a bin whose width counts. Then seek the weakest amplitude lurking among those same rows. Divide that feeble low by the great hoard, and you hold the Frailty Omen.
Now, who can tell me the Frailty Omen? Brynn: 0.0340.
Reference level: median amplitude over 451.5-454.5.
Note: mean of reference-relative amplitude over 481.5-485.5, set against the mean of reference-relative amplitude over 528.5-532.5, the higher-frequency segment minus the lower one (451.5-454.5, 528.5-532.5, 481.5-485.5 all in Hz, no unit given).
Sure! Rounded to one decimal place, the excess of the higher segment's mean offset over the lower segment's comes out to -0.7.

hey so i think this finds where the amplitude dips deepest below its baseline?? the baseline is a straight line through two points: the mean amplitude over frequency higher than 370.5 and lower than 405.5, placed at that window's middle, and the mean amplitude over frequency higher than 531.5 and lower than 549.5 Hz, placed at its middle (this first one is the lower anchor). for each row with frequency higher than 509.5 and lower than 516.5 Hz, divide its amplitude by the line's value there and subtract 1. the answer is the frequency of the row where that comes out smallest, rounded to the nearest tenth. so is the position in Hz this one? 512.0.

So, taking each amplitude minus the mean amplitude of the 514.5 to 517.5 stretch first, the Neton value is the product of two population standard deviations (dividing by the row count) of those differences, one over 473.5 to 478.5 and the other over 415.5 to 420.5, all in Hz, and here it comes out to 0.018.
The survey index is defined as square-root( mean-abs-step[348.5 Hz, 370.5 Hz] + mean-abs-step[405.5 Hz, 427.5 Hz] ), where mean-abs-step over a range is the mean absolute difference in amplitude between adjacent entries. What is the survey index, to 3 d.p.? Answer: 0.560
